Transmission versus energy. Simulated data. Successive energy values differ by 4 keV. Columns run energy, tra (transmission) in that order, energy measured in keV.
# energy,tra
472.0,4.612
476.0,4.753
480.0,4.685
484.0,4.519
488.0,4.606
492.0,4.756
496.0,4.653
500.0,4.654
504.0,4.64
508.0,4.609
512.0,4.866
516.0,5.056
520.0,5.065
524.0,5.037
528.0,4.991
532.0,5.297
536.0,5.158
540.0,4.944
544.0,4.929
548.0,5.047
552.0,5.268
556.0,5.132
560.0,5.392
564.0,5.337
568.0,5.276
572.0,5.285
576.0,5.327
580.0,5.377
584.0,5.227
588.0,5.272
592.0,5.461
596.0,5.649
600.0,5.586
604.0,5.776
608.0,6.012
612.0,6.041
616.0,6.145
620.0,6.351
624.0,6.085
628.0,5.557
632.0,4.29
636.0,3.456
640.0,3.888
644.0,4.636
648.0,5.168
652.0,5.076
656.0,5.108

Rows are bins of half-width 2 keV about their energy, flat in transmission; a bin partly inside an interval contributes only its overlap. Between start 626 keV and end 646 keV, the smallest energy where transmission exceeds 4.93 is 628.0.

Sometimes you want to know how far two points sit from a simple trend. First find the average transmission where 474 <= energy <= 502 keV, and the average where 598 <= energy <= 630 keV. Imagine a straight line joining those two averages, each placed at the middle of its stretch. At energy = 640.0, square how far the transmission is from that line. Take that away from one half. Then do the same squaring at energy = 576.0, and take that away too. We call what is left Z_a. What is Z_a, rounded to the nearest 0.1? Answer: -4.9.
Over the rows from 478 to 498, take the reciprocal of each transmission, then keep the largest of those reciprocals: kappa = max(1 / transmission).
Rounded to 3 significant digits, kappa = 0.221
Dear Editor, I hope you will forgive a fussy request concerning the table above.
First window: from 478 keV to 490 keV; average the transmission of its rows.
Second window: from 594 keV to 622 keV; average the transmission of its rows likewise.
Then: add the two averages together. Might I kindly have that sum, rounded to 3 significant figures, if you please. 10.5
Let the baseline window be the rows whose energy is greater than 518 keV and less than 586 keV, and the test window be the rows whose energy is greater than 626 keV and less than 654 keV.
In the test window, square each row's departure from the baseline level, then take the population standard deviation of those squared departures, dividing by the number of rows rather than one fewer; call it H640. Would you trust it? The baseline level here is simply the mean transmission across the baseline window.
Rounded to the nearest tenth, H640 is 1.0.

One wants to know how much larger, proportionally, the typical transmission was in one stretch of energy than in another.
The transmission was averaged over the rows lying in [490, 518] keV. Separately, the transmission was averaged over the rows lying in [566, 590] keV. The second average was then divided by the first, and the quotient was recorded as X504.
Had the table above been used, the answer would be 1.12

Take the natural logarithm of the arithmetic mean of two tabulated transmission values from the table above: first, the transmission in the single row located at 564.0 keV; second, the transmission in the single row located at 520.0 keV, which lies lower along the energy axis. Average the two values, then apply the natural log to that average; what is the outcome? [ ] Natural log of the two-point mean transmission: 1.65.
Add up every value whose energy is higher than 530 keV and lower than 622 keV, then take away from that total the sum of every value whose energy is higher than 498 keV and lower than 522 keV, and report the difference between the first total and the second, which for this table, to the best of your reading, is 96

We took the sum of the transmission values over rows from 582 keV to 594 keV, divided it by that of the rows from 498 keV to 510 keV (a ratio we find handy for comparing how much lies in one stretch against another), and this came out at 1.15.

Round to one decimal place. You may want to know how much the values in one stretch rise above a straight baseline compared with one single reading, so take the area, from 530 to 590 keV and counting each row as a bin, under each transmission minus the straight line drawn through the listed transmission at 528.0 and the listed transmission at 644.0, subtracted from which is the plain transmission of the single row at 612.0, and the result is 13.4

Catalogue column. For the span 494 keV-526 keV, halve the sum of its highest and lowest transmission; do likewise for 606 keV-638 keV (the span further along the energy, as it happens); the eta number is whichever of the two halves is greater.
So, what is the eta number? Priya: 4.90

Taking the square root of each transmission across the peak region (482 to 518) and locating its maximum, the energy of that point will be 516.0 keV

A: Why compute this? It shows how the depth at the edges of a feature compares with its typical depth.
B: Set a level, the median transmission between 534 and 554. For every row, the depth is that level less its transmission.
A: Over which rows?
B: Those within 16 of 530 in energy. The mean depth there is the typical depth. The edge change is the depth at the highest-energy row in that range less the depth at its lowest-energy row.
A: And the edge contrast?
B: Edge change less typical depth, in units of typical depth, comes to -11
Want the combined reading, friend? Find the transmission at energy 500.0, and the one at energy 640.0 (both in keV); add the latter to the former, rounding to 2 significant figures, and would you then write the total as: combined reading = 8.5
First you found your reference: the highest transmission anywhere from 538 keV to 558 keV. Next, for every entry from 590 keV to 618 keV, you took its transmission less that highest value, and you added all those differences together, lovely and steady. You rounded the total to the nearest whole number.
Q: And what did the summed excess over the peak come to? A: 4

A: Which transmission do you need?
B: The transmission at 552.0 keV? 5.268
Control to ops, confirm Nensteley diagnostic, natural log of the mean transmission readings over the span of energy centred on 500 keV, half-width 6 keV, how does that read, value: 1.54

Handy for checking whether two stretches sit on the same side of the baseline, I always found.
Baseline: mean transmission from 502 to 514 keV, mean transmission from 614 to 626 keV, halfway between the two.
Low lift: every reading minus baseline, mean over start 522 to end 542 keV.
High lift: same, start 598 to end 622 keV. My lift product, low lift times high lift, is -0.20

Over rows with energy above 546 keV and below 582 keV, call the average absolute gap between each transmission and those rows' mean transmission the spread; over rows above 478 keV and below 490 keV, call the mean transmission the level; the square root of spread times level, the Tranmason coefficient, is 0.6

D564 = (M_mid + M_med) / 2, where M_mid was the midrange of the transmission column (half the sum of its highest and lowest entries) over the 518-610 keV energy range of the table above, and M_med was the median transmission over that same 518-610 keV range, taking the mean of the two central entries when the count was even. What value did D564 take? 5.37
